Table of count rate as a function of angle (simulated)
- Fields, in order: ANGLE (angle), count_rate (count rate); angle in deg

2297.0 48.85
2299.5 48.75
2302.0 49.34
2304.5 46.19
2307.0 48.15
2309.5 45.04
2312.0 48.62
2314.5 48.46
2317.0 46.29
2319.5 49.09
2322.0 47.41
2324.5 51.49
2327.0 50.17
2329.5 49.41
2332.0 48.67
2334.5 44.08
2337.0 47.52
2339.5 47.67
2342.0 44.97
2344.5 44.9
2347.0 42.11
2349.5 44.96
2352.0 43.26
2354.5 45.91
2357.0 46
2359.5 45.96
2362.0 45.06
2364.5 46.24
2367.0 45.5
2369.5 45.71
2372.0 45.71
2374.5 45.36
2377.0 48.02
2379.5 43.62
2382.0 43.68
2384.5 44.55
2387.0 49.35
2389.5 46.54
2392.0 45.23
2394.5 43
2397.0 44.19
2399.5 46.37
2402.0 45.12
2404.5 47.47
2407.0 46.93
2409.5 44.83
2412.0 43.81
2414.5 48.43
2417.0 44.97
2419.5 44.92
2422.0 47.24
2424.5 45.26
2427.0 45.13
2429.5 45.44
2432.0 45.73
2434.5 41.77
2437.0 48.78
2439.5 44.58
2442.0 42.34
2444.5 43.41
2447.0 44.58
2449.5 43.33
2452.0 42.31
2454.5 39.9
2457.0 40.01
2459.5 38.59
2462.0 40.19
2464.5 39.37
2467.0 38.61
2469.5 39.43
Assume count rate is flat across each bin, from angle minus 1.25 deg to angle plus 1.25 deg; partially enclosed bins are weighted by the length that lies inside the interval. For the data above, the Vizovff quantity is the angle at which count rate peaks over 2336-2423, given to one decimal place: 2387.0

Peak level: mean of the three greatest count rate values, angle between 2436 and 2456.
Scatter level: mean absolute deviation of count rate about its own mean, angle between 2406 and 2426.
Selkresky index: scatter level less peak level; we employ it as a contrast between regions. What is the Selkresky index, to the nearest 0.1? -44.7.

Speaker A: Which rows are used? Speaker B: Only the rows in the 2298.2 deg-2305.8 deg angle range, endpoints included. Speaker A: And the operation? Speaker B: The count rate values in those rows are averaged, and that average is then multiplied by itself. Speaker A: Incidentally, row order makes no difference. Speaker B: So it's 2313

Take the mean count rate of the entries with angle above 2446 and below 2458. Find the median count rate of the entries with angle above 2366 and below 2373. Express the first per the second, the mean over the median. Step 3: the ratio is 0.92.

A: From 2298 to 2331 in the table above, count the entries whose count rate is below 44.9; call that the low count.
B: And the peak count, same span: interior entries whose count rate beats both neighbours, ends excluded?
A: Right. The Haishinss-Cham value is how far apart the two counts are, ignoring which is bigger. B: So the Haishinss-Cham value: 5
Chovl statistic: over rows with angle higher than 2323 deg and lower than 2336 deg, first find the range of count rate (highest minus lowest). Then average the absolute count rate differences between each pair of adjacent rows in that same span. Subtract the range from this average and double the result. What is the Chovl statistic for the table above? -11.1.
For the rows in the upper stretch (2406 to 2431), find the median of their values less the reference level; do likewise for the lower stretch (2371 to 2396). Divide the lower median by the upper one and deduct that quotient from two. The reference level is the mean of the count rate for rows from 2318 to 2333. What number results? 1.02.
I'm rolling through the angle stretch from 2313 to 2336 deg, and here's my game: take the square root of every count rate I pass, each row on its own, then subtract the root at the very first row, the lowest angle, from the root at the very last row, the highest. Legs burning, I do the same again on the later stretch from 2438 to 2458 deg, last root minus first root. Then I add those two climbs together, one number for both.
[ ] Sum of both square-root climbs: -0.7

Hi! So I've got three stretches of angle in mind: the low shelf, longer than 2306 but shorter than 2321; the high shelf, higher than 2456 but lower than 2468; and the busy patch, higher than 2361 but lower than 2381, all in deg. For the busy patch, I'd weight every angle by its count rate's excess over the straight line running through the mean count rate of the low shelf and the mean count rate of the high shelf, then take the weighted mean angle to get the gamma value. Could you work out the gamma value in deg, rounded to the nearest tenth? 2372.0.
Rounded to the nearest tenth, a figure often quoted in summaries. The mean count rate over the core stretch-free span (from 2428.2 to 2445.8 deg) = 44.6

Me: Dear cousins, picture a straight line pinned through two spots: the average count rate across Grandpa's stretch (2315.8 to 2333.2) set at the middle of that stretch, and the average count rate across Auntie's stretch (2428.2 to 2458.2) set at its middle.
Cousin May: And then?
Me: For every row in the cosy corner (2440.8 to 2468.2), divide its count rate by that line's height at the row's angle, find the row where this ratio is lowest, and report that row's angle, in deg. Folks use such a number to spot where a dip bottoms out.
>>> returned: 2459.5 deg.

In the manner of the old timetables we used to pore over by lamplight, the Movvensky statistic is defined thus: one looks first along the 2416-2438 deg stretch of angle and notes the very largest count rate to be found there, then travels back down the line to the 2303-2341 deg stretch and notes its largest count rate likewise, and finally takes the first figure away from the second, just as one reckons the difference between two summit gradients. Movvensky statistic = 3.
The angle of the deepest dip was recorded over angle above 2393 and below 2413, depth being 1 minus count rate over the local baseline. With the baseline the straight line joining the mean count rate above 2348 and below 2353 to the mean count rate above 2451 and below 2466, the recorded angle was 2394.5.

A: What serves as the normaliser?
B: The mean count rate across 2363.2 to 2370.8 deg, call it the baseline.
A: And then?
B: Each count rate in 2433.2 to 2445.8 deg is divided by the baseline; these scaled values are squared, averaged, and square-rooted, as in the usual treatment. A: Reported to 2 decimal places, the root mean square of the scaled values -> 0.97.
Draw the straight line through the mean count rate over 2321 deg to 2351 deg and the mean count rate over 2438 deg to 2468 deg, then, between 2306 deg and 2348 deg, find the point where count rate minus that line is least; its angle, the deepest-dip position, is 2347.0 deg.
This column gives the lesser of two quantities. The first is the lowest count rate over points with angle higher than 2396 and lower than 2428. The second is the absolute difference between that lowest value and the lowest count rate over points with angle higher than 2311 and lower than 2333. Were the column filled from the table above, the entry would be 2.5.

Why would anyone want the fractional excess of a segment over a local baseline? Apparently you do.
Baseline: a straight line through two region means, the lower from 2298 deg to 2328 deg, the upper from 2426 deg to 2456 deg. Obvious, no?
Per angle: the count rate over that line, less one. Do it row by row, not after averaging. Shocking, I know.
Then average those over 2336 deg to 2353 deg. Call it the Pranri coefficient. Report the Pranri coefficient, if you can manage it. -0.05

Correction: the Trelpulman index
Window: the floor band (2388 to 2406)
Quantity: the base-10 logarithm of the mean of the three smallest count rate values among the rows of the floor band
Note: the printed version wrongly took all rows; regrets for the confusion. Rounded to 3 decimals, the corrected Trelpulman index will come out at 1.644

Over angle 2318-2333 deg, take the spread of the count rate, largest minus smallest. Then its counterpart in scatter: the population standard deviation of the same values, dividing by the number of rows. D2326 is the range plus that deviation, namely 5.3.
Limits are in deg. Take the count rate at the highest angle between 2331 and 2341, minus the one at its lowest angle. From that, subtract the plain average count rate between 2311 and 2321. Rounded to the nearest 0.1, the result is -49.1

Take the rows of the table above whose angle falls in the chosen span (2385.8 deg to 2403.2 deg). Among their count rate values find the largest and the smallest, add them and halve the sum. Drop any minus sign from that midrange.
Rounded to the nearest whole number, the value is 46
